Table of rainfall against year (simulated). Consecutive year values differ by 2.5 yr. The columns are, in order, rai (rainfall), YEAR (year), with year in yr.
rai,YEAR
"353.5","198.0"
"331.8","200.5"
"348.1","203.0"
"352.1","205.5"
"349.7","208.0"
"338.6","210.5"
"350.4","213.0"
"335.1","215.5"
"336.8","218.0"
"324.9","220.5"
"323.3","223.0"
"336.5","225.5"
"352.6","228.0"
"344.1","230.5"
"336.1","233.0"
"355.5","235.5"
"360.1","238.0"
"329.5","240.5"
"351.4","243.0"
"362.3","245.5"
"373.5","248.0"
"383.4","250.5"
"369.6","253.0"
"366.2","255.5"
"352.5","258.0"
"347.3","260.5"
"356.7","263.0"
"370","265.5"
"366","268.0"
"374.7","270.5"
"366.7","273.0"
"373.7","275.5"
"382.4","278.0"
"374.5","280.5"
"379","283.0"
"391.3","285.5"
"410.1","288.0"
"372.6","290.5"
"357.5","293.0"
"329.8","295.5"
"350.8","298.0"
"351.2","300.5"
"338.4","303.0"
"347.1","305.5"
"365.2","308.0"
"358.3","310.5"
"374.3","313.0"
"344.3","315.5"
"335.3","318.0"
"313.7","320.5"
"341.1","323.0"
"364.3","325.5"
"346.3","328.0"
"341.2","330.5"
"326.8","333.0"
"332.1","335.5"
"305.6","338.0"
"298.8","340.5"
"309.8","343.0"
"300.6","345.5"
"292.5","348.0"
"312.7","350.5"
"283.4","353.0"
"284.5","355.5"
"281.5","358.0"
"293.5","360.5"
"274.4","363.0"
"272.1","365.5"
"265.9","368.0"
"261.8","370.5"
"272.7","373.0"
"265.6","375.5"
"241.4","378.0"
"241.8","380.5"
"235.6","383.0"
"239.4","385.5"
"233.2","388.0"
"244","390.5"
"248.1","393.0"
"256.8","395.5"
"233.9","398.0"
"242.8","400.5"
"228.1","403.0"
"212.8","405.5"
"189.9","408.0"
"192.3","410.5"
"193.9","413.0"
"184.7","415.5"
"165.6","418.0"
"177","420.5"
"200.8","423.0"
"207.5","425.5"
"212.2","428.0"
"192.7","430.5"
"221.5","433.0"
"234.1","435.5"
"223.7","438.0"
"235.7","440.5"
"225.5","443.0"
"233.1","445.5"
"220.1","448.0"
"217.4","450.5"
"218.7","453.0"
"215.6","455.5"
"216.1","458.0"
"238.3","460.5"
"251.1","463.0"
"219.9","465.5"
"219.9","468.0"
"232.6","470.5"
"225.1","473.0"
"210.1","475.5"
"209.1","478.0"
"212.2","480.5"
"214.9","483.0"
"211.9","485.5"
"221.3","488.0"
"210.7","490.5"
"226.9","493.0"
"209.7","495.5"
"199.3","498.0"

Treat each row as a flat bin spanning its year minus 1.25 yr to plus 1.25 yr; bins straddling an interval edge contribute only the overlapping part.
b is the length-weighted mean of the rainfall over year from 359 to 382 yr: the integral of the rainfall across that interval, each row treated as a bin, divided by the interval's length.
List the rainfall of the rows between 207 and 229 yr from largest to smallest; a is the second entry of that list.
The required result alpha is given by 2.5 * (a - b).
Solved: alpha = 213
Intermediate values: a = 350.4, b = 265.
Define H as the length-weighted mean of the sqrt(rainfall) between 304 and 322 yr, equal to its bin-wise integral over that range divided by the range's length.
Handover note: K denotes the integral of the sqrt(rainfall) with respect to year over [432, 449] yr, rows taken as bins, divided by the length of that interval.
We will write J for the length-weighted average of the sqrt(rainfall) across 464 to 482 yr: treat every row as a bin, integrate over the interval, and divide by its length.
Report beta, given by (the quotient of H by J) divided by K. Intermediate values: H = 18.7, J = 14.8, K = 15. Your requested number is 0.084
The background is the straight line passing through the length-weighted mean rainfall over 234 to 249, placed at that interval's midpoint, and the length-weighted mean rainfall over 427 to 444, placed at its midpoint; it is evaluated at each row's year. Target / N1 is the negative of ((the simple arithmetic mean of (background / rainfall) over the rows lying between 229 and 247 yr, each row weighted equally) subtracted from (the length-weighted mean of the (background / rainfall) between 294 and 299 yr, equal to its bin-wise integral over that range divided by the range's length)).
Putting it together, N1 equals 0.10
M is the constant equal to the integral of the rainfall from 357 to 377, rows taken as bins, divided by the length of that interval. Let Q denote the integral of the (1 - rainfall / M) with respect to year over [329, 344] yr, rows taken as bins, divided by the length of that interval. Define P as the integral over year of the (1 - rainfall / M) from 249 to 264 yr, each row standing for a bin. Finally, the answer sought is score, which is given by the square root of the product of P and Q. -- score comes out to 0.92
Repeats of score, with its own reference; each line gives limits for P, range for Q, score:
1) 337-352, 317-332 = 0.64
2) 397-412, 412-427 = 0.98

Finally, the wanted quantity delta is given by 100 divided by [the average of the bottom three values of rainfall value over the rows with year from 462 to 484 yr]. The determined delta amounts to 0.48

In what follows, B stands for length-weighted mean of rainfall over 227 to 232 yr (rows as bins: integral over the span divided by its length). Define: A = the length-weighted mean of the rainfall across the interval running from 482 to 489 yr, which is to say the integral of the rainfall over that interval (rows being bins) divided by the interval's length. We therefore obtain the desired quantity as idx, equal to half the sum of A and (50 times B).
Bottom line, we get 8796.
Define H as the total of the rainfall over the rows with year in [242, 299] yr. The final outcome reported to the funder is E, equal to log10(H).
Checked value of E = 3.93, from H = 8462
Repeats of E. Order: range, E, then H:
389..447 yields 3.70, 4957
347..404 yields 3.78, 6006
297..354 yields 3.88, 7634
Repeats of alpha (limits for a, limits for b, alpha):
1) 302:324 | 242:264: 6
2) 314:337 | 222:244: 7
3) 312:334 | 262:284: -18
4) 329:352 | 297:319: -49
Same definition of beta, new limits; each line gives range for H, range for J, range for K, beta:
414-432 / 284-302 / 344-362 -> 0.042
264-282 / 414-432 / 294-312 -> 0.075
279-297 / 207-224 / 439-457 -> 0.070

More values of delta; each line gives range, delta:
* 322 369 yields 0.37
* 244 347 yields 0.33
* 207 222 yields 0.30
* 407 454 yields 0.57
